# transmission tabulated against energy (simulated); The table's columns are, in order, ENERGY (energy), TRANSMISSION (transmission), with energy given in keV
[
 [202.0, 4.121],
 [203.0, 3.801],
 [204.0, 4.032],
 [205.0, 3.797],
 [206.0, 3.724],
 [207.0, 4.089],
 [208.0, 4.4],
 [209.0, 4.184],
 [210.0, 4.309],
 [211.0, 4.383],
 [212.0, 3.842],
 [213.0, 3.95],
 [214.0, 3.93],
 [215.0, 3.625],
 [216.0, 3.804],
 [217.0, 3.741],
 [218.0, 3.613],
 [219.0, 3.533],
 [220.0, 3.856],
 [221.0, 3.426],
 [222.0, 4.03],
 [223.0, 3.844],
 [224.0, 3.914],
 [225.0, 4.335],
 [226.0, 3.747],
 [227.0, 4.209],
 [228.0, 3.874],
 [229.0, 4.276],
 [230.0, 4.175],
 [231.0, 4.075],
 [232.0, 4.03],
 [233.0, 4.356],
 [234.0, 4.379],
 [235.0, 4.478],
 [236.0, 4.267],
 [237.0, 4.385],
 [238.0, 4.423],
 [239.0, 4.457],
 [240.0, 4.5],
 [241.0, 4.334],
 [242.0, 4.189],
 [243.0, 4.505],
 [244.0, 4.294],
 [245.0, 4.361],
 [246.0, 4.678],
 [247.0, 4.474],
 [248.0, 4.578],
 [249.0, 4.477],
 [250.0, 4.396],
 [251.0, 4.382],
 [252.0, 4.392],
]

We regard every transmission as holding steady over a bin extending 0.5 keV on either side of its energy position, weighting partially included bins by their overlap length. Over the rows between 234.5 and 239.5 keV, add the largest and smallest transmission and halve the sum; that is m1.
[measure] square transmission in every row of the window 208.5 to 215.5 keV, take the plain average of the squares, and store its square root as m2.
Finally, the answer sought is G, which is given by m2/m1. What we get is 0.92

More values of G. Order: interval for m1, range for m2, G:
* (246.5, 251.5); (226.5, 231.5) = 0.92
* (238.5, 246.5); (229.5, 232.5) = 0.92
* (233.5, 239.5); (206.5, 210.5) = 0.97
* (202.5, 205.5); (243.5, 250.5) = 1.14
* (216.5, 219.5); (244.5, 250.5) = 1.24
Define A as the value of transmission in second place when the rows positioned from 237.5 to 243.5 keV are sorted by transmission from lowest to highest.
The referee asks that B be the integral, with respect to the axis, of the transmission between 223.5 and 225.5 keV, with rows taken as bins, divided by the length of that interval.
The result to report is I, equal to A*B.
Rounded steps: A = 4.334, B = 4.1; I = 17.9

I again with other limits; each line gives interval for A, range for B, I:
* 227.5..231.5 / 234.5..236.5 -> 17.8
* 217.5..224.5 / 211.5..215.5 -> 13.6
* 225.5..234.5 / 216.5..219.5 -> 14.1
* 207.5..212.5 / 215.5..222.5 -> 15.5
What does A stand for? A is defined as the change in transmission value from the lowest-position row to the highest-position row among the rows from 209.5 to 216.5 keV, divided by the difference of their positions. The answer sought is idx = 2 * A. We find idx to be -0.2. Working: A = -0.08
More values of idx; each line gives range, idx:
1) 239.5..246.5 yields 0.1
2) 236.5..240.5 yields 0.1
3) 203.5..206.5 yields -0.3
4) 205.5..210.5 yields 0.3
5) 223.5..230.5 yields 0.1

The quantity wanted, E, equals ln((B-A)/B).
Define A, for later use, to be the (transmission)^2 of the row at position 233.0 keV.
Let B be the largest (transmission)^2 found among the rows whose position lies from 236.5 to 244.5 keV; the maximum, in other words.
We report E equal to -2.7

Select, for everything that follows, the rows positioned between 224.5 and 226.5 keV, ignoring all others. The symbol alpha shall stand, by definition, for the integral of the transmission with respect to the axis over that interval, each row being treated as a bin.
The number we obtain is 8.1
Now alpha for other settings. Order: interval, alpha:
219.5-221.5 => 7.3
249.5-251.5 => 8.8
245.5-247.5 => 9.2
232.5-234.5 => 8.7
